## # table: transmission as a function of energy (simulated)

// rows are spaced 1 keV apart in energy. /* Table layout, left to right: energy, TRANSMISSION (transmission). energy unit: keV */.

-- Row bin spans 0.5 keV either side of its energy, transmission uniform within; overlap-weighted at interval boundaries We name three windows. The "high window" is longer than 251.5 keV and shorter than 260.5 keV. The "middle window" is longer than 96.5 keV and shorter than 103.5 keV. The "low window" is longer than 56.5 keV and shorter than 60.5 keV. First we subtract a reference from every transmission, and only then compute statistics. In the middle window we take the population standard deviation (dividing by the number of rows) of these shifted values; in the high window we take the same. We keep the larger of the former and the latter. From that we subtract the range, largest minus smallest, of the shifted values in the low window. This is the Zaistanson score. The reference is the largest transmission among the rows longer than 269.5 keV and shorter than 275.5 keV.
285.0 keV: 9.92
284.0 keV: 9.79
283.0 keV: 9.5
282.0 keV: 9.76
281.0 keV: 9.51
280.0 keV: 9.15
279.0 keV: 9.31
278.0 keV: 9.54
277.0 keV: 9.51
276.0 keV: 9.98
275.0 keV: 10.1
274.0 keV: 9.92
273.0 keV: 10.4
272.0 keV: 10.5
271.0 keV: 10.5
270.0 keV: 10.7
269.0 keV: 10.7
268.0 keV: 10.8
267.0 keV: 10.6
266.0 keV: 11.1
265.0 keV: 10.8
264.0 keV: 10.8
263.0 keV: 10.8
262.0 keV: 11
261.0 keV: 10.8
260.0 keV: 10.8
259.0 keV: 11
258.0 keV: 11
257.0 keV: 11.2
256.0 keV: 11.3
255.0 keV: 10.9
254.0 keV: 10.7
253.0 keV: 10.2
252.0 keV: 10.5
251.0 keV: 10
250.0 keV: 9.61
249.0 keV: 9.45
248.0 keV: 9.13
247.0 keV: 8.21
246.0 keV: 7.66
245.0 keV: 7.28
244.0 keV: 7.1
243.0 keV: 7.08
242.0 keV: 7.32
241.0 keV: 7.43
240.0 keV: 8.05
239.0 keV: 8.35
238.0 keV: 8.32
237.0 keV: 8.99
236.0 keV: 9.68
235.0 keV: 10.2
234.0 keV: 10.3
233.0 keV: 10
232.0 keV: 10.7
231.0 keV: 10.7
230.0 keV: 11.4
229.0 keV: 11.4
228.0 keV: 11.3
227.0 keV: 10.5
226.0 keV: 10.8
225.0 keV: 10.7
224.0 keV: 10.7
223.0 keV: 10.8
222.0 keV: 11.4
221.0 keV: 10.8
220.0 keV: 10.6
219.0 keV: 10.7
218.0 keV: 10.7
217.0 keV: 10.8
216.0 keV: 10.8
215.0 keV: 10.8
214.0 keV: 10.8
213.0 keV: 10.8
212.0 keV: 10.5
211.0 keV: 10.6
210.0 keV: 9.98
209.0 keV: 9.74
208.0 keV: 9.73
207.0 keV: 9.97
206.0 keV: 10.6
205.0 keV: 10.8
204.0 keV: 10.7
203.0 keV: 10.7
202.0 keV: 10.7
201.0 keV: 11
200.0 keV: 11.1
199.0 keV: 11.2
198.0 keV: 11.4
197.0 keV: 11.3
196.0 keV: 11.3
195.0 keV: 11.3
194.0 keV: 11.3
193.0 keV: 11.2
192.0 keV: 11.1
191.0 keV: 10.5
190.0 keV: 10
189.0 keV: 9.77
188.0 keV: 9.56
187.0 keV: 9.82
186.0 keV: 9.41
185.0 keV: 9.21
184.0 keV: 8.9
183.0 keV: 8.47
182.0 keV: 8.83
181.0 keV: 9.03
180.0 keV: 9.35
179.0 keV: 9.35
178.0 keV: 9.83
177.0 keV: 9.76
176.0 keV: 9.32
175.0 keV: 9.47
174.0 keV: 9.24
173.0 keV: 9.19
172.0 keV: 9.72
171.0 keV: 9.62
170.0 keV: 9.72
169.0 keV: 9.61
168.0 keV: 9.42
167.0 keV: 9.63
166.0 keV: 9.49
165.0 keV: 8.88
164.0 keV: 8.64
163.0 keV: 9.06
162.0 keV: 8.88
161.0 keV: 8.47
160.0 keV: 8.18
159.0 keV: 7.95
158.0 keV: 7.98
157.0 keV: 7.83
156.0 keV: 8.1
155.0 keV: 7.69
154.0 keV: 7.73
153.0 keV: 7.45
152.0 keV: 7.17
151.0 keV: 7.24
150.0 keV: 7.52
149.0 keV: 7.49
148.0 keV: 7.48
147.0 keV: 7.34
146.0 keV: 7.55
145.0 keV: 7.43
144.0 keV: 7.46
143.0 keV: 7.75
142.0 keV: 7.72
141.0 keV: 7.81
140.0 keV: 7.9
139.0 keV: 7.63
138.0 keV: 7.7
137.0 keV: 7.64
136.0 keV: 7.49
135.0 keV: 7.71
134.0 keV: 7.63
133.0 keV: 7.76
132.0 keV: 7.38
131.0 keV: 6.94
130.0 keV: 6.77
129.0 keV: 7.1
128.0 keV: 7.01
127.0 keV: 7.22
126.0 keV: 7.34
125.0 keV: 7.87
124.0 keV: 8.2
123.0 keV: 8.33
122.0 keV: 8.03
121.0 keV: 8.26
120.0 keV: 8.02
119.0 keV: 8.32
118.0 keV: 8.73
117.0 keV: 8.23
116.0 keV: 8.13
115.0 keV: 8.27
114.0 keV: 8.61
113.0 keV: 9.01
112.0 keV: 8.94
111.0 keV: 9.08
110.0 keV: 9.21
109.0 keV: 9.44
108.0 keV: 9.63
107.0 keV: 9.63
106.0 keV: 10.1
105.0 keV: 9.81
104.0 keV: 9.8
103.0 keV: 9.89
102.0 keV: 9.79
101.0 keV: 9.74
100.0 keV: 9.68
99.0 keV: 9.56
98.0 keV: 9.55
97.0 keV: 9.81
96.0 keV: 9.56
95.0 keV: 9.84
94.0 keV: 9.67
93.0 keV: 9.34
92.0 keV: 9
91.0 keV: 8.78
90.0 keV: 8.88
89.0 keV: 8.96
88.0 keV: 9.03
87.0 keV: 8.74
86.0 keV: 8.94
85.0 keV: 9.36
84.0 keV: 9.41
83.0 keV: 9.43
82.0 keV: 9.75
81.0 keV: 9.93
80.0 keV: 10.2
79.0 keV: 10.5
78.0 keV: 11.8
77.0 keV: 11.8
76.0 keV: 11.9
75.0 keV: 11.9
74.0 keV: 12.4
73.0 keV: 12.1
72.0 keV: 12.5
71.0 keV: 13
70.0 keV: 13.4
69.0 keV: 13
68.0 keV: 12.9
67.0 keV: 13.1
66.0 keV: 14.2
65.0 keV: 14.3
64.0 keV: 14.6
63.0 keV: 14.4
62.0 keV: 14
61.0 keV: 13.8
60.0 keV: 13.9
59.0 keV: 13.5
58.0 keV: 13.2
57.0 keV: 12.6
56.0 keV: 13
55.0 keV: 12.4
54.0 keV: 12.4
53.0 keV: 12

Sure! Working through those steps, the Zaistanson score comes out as -1.0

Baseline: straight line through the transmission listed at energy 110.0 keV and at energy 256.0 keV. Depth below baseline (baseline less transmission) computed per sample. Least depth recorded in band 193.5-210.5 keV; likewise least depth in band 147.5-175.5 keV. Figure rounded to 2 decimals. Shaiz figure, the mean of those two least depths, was -0.29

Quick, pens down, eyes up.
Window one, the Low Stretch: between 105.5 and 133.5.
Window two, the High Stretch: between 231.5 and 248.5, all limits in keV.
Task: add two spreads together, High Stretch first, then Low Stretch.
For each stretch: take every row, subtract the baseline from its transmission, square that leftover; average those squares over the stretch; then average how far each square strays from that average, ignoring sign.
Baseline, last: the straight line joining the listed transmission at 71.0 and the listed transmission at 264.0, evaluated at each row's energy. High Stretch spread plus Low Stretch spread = 10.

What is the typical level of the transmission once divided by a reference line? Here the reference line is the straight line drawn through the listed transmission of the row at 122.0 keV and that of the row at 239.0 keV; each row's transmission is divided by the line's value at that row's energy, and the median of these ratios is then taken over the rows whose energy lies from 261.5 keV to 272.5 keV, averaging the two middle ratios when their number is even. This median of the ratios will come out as 1.28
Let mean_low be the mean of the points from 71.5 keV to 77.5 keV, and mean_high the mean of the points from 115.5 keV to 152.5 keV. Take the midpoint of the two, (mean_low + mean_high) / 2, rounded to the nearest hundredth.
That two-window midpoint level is 9.88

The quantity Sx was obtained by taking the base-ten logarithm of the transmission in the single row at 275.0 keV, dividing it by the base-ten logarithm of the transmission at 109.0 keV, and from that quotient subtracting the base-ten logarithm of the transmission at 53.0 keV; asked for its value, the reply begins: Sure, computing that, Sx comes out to -0.05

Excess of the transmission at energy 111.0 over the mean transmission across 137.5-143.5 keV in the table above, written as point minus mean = 1.3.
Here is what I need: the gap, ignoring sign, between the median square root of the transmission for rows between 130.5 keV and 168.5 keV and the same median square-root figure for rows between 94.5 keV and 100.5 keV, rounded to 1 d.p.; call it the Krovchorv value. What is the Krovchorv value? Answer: 0.3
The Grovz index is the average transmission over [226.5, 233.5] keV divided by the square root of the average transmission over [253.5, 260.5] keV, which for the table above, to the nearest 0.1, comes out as 3.3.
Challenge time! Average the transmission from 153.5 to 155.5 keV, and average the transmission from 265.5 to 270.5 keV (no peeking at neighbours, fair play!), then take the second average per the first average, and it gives 1.4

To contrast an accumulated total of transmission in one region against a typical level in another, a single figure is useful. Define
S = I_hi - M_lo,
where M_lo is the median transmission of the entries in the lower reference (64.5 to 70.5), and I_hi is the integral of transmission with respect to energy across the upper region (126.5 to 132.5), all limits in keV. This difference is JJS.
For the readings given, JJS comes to 29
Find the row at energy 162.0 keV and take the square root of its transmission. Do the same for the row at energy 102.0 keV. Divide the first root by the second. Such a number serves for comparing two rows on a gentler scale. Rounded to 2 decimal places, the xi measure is 0.95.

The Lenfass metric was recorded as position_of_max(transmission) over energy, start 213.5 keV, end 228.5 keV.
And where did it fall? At 222.0 keV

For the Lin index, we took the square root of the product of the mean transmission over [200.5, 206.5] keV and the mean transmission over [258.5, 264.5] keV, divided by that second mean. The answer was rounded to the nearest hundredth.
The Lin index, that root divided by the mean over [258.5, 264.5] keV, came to 0.99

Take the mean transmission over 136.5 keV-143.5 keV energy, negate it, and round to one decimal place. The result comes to -7.7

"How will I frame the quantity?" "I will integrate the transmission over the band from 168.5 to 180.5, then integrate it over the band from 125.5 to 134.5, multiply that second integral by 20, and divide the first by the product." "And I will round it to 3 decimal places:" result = 0.088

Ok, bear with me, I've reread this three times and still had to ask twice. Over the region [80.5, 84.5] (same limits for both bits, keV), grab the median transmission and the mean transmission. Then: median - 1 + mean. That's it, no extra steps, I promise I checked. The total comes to 18.2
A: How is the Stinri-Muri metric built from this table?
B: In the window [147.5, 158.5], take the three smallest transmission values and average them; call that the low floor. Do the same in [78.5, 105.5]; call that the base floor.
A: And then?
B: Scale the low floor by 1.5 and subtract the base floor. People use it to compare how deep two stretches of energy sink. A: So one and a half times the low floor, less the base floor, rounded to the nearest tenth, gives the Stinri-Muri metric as 2.1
